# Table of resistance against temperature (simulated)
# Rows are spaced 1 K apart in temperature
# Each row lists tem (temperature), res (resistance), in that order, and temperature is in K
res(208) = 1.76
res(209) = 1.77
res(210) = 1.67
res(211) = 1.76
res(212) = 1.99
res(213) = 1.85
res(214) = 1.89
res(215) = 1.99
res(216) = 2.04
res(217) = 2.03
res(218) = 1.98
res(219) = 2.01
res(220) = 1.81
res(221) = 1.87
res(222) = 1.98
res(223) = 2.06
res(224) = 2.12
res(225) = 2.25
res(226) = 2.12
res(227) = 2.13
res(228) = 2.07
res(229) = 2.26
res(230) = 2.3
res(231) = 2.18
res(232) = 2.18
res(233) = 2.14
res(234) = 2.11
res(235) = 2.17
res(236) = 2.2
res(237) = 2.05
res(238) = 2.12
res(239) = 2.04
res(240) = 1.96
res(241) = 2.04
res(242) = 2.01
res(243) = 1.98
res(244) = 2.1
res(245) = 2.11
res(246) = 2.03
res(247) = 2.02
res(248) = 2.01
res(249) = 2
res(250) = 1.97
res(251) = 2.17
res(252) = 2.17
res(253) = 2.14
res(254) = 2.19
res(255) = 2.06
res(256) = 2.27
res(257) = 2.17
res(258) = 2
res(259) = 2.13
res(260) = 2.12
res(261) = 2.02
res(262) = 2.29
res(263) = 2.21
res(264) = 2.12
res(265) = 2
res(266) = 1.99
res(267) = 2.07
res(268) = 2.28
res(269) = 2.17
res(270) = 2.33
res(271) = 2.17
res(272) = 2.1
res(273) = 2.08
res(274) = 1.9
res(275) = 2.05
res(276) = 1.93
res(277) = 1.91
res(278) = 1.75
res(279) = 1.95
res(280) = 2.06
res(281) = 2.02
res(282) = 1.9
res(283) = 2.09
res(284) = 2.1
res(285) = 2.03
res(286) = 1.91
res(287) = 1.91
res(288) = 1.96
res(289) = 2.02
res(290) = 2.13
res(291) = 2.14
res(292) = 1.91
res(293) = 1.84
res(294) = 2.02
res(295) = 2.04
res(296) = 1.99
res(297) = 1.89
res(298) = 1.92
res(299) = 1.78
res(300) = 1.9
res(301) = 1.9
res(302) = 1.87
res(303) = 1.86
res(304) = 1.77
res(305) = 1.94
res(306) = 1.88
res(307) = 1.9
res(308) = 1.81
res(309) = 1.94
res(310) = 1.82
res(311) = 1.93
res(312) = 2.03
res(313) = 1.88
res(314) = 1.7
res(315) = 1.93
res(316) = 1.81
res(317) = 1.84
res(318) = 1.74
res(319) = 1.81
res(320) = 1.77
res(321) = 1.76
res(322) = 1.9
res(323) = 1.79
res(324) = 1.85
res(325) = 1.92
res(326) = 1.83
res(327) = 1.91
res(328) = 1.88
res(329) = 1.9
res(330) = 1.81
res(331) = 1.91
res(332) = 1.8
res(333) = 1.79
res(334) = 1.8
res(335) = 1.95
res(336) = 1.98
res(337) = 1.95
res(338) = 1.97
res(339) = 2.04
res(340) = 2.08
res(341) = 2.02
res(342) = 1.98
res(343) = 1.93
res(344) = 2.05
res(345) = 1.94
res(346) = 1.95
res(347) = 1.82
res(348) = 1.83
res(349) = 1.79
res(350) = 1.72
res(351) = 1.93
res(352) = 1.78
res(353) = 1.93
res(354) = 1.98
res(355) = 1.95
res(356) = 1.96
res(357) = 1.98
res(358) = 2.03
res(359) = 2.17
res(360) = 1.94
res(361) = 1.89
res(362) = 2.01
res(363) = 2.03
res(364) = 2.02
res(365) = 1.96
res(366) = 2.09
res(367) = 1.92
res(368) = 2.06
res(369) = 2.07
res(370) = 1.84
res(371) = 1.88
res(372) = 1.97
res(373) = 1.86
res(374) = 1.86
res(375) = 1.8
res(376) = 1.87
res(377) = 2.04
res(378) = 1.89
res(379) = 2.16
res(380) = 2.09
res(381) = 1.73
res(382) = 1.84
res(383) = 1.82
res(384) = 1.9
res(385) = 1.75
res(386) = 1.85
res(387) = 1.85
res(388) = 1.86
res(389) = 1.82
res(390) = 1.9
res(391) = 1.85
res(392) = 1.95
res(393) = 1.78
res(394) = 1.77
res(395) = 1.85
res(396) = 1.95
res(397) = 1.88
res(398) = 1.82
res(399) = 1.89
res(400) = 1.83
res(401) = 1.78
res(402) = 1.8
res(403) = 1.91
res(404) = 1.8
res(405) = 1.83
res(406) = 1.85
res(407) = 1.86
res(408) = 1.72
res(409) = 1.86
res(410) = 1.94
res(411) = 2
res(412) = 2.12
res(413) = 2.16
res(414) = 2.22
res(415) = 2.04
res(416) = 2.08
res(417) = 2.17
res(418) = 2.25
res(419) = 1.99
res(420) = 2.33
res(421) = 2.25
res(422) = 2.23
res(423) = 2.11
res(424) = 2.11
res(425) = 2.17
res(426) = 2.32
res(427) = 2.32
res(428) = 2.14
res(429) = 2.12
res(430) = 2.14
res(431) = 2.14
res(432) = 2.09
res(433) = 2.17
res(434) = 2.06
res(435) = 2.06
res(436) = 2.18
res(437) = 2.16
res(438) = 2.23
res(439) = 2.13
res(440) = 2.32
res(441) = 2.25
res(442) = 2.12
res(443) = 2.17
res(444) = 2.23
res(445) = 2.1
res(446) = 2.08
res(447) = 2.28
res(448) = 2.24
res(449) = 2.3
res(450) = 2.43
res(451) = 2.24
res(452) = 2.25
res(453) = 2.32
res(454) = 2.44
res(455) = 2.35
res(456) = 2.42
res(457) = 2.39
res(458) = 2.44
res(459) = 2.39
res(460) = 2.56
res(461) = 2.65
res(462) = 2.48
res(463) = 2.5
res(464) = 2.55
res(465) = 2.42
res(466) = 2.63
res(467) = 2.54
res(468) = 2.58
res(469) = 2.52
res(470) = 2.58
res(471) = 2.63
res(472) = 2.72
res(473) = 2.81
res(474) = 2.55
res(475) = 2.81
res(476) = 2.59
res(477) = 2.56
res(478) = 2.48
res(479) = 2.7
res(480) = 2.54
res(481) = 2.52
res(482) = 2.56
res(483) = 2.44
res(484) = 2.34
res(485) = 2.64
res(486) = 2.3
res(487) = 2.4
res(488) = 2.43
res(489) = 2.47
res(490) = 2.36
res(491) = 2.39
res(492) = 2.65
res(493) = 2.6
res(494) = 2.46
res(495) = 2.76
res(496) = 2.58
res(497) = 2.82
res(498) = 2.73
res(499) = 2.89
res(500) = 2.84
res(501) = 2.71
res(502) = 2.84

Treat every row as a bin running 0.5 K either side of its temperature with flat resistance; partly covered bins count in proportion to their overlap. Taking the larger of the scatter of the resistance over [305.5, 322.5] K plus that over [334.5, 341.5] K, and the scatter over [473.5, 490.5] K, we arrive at 0.13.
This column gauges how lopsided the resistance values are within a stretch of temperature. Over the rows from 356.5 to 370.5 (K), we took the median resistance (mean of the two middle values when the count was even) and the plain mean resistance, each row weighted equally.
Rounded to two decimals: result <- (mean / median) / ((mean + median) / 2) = 0.49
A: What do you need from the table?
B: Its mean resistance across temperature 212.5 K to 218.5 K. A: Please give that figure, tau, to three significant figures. 1.96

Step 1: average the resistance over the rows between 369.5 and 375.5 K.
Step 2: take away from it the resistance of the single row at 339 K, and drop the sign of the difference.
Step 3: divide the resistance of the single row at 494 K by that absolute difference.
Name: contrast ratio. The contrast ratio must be 14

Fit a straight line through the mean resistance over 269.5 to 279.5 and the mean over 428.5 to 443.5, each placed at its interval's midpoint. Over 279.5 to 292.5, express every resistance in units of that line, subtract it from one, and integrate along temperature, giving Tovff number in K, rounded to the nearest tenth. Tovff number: 0.1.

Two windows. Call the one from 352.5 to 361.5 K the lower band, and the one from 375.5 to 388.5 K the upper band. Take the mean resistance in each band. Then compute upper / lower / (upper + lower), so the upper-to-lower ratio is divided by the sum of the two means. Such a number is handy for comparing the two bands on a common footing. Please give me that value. 0.25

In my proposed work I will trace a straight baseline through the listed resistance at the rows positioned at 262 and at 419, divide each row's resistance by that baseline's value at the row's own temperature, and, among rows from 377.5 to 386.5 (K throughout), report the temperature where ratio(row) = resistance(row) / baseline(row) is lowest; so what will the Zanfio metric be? 381 K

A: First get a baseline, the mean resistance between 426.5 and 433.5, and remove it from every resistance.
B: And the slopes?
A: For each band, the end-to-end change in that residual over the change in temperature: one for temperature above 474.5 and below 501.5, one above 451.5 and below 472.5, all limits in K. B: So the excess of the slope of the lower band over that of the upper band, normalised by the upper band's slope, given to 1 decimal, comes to -7.1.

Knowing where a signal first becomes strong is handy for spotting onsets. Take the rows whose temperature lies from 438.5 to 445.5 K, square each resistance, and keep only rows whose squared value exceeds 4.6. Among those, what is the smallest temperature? 440 K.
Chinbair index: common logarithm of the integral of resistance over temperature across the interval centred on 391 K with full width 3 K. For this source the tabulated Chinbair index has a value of 0.76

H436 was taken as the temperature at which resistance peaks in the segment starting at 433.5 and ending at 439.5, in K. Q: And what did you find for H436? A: 438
